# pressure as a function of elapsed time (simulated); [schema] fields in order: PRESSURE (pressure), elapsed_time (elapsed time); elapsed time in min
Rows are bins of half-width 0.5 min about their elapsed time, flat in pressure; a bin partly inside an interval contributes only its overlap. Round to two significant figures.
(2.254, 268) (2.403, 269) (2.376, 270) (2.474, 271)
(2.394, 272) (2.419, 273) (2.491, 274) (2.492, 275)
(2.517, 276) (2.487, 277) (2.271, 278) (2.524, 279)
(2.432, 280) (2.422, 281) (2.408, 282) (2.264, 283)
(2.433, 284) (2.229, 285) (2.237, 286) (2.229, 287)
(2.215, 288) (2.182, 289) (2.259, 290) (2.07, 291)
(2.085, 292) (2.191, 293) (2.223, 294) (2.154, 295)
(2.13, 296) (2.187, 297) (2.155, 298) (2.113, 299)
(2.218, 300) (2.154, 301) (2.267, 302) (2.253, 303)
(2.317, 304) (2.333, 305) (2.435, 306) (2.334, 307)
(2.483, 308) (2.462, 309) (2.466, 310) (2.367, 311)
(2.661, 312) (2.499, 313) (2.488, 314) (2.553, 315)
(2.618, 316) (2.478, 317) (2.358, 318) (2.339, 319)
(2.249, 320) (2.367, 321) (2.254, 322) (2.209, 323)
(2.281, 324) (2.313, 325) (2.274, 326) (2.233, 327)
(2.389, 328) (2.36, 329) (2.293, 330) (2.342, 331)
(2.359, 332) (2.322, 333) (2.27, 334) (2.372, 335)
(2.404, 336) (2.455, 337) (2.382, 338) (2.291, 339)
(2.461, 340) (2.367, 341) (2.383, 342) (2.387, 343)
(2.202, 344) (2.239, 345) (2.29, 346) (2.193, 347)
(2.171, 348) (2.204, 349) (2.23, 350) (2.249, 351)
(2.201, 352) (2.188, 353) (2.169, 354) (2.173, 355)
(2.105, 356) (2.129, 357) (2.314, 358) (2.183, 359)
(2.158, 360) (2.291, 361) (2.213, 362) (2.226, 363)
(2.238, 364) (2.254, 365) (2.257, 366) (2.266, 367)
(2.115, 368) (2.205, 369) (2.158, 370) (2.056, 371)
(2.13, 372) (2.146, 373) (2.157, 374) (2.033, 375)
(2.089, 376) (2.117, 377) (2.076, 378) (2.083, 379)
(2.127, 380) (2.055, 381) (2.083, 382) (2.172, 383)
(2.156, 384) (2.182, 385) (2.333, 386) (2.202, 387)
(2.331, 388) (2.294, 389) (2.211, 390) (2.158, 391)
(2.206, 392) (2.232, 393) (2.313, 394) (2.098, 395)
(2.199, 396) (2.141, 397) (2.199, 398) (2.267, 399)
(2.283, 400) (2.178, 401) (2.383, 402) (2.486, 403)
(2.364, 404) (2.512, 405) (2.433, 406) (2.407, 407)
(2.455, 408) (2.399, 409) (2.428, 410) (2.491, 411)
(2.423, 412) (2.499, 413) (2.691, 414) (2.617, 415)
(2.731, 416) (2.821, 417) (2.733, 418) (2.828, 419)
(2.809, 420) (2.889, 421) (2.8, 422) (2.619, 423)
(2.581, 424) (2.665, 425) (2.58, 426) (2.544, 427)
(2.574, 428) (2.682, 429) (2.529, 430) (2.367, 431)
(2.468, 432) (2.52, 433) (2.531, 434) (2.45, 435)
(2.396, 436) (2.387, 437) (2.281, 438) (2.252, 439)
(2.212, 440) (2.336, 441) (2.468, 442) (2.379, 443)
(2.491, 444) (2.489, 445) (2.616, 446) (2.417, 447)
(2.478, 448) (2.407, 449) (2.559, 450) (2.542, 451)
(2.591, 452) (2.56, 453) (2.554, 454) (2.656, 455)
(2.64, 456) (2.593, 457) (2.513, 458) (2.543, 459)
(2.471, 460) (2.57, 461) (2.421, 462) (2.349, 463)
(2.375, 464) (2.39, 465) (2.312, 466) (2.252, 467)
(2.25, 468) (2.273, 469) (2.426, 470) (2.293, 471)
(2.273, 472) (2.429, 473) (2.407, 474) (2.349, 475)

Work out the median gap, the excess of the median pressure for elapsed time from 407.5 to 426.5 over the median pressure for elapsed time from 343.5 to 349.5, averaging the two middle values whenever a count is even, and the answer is 0.42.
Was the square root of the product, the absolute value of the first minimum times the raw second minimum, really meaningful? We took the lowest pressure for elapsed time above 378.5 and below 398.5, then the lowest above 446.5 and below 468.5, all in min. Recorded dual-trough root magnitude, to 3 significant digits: 2.15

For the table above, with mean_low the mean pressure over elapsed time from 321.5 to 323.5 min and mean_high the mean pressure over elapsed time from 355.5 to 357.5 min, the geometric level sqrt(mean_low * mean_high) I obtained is 2.17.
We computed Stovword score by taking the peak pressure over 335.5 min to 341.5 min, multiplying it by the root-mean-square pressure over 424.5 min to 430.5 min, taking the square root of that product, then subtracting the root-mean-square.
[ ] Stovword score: -0.07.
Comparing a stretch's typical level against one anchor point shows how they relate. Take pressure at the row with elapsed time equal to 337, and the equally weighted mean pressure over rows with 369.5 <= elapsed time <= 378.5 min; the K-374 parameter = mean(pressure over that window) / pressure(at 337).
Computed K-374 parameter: 0.86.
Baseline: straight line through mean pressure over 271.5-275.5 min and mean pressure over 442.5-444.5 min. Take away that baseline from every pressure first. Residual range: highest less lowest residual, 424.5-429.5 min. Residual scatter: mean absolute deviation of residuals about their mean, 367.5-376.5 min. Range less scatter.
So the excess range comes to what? 0.10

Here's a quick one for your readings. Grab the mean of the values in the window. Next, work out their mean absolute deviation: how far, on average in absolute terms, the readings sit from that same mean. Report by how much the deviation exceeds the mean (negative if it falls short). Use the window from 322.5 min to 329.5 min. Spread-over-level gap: -2.24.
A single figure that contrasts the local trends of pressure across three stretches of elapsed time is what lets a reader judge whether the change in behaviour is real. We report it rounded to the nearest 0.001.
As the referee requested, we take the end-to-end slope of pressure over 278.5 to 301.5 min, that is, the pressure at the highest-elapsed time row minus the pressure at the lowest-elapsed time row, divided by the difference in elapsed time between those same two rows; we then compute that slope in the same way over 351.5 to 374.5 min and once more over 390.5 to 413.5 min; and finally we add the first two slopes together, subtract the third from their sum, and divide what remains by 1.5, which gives -0.023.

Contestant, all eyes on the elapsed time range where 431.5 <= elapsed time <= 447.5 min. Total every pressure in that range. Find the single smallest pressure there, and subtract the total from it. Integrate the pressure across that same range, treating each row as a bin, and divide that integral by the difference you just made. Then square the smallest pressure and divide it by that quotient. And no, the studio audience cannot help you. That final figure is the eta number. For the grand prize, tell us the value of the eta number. -4.6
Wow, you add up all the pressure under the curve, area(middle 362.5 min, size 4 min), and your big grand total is 9.0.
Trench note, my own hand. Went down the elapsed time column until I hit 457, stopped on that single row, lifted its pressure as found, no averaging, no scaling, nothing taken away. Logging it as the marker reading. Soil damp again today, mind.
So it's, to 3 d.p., 2.593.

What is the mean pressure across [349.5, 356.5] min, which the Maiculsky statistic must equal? 2.19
